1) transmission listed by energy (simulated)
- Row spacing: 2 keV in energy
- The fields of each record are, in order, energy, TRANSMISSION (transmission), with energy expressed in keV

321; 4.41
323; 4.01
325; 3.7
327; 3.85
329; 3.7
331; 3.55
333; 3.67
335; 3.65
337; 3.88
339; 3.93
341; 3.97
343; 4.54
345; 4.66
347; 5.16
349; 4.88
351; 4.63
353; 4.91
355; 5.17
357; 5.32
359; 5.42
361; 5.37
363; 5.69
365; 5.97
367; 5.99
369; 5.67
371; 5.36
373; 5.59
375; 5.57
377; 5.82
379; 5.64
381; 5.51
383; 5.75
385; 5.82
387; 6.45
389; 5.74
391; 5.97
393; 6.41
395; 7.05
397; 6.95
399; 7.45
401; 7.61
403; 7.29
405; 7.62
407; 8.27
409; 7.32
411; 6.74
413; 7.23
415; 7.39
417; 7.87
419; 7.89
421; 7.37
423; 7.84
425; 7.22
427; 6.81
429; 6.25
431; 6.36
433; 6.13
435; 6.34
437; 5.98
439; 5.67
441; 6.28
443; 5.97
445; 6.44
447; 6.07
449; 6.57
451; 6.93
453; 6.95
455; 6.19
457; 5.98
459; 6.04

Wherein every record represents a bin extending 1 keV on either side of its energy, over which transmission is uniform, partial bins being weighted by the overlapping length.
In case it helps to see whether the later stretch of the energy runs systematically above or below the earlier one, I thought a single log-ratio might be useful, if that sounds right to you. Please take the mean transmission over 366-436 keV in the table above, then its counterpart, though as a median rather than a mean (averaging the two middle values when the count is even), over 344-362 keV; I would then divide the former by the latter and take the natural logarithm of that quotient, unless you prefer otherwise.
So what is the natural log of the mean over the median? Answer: 0.25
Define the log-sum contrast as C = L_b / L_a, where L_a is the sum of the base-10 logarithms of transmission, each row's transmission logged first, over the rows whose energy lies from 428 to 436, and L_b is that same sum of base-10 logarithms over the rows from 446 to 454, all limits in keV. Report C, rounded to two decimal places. 1.03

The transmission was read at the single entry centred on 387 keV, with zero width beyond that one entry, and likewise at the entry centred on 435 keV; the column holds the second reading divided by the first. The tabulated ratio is 0.98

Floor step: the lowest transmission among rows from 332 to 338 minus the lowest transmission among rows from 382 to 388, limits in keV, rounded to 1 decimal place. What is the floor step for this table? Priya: -2.1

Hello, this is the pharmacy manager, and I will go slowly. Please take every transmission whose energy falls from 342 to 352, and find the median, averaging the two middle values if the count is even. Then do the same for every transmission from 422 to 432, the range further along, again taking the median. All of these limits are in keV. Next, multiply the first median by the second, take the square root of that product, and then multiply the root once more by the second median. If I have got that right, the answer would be 38.4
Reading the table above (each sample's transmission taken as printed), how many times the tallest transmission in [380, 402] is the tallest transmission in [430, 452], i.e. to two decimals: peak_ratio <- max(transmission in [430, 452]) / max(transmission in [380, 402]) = 0.91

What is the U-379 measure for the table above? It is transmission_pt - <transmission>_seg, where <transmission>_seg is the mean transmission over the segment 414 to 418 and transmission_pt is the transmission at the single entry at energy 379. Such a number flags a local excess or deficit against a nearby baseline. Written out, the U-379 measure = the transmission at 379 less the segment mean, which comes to -2.0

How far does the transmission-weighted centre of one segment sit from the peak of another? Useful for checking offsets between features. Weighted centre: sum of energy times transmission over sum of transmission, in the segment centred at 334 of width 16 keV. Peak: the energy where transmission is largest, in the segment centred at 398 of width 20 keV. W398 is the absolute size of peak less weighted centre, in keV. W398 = 72.9 keV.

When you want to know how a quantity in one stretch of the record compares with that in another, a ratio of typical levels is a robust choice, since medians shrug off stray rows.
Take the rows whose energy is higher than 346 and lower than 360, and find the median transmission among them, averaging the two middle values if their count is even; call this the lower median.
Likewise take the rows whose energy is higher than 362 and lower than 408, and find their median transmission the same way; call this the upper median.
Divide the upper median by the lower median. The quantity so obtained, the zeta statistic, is 1.16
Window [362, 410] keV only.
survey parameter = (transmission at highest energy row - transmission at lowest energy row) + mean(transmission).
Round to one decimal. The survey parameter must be 8.0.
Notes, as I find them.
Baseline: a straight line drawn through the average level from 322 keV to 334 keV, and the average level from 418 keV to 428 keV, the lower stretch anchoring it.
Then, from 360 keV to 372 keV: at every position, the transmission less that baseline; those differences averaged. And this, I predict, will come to 0.5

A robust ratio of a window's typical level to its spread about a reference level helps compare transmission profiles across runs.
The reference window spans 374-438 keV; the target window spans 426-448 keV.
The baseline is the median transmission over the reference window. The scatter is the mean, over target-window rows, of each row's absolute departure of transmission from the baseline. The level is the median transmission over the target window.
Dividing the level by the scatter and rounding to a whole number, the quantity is 11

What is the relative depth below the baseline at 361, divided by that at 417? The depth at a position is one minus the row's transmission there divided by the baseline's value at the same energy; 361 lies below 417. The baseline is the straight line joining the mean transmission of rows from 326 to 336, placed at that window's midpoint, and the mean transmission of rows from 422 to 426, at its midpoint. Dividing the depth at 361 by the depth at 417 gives 1.0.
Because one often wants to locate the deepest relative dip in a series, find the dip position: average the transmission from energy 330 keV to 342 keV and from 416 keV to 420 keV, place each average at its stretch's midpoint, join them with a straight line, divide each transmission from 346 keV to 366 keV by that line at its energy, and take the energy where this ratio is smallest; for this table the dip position 351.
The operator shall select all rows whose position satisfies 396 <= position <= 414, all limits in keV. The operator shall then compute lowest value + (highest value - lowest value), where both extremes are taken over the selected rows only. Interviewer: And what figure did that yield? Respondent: 8.27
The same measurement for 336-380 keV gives 5.99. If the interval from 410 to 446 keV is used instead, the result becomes 7.89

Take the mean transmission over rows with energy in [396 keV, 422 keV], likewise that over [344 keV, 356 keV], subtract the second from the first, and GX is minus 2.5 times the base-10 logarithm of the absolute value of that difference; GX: -1.0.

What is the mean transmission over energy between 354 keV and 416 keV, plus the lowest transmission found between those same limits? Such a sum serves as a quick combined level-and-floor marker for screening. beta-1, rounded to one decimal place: 11.5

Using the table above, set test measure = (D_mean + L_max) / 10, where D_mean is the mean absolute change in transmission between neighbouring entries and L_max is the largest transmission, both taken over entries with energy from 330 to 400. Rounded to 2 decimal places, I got 0.77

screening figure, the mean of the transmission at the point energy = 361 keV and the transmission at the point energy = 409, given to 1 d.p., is 6.3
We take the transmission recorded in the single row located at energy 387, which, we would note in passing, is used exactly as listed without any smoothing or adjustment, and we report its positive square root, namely 2.5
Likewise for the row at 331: 1.9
